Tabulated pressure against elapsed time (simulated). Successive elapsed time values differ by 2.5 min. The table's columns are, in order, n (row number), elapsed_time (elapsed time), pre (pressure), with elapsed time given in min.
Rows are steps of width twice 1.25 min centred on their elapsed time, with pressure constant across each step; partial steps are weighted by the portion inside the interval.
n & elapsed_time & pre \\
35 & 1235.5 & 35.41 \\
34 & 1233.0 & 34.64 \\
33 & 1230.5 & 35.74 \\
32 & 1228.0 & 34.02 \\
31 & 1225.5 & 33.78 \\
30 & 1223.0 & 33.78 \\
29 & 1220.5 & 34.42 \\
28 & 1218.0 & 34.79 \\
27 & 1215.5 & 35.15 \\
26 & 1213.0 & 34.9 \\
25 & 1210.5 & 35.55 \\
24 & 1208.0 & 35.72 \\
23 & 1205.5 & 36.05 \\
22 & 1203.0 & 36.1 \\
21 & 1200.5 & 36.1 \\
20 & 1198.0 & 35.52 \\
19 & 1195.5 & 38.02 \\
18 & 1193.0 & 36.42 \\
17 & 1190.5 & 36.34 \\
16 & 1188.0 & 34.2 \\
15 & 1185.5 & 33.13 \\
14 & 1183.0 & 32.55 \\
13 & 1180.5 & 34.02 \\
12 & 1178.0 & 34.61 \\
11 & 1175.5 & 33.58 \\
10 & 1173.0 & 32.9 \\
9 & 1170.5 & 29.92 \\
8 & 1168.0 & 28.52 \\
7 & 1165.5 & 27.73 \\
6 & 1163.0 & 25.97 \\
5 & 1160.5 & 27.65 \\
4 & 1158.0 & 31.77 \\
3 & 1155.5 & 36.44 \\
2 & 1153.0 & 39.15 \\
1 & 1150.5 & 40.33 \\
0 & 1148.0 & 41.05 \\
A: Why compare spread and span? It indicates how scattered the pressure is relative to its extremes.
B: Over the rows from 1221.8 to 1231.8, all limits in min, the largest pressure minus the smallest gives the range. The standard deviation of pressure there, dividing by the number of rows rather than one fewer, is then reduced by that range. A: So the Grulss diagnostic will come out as -1.1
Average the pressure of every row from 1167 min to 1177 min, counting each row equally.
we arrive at 31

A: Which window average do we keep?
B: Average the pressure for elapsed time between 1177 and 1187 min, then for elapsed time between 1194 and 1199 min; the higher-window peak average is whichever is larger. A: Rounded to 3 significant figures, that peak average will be 36.8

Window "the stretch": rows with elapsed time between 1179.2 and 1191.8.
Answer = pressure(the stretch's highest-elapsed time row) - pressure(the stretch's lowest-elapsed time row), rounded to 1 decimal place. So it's 2.3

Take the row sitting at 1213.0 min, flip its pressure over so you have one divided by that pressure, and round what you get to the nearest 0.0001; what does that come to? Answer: 0.0287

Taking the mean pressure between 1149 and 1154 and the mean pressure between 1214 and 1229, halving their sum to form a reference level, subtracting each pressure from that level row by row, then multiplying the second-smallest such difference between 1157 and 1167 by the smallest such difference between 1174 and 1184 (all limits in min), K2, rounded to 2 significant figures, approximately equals 23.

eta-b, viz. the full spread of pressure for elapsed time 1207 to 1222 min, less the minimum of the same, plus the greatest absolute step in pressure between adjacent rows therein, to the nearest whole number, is -32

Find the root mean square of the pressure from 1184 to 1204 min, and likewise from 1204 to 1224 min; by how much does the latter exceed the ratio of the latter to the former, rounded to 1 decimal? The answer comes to 34.1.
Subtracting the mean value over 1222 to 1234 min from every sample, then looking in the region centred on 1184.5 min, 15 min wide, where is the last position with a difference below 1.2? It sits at 1188.0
